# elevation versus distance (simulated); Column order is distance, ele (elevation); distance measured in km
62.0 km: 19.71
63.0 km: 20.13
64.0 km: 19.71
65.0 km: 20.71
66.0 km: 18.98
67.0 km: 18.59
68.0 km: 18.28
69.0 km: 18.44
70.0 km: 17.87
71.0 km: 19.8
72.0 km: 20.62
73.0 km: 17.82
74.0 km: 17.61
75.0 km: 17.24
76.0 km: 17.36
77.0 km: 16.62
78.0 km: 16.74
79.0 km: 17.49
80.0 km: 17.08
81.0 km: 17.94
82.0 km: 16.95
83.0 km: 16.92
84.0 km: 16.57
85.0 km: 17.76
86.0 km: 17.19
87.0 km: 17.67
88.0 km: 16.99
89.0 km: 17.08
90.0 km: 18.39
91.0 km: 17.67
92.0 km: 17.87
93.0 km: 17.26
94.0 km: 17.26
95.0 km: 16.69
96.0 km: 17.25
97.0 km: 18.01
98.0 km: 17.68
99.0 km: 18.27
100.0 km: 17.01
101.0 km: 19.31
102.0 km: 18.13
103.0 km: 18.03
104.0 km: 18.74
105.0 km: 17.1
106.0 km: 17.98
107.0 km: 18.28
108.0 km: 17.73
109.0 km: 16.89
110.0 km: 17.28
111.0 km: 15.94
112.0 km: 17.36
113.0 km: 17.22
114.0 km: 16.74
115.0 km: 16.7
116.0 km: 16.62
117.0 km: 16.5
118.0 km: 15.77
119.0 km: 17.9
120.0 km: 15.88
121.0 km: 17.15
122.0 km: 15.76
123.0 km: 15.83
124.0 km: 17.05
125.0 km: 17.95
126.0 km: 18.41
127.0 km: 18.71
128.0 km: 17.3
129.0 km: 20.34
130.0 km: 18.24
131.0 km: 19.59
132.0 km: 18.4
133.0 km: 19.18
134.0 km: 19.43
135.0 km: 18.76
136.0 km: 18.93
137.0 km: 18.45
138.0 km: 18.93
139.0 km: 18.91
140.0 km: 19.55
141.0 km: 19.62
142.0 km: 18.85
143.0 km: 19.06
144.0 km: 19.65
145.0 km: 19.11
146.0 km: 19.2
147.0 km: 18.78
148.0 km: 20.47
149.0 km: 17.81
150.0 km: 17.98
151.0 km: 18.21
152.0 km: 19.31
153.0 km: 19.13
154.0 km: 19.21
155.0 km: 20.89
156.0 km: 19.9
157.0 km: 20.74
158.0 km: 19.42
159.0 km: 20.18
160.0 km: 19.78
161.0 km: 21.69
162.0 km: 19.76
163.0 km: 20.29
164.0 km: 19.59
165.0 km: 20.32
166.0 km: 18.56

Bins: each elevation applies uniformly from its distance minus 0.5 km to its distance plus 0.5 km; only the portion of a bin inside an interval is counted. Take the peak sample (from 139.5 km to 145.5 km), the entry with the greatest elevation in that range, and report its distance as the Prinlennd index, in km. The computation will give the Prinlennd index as 144.0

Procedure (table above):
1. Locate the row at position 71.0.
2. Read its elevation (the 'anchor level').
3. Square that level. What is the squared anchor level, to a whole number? 392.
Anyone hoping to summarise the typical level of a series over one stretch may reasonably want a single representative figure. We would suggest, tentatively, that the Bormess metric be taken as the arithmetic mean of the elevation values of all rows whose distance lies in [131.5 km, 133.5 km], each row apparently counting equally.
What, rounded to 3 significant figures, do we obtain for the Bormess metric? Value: 18.8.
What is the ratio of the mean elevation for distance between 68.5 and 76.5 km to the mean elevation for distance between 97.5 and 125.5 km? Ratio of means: 1.06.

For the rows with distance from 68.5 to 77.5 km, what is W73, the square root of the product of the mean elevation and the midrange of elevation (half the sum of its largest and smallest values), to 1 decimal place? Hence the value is 18.4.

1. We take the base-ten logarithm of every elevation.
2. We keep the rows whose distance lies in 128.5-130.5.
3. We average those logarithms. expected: 1.28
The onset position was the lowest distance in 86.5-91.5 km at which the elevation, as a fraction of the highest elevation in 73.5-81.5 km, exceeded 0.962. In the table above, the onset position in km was 87.0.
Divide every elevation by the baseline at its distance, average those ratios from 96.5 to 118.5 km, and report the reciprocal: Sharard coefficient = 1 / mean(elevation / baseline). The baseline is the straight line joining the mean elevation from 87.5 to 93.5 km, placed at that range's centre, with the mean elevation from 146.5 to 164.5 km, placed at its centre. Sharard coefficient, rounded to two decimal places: 1.04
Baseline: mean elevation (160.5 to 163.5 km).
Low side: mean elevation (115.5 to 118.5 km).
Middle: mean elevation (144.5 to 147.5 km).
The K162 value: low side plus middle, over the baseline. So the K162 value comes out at 1.72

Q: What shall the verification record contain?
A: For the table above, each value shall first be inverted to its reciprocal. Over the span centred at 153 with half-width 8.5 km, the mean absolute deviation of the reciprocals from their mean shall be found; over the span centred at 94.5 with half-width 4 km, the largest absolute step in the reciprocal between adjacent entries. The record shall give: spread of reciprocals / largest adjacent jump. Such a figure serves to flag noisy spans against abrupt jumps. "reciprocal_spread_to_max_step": 0.88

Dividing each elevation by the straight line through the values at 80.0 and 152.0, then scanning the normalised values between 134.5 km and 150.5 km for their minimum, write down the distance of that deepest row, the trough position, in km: 149.0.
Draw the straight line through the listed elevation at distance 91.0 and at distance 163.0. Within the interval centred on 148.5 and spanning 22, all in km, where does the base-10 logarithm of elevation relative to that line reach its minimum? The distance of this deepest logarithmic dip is 149.0 km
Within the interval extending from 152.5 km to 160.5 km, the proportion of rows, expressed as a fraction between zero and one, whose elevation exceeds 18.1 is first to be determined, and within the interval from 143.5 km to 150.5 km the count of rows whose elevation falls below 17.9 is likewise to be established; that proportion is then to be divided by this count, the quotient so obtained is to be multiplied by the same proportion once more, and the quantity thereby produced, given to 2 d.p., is 1.00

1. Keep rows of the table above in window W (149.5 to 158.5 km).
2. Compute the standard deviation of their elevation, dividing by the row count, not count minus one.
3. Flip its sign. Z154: -0.93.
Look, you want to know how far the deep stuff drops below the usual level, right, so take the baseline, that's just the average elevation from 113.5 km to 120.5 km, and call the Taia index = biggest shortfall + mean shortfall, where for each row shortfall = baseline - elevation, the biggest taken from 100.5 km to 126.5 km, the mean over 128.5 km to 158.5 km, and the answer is -1.8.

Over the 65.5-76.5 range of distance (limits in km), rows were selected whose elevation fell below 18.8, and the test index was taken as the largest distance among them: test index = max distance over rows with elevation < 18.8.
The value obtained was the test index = 76.0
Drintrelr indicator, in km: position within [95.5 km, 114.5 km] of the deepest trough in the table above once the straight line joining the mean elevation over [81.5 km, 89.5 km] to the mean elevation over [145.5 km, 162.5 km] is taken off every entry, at 111.0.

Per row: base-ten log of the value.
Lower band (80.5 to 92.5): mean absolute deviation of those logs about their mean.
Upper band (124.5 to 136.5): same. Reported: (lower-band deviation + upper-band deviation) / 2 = 0.0128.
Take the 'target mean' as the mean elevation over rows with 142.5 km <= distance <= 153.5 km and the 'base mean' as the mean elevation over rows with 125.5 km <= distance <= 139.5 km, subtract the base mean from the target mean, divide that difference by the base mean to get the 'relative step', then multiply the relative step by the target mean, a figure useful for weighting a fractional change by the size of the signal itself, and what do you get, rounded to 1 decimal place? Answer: 0.1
